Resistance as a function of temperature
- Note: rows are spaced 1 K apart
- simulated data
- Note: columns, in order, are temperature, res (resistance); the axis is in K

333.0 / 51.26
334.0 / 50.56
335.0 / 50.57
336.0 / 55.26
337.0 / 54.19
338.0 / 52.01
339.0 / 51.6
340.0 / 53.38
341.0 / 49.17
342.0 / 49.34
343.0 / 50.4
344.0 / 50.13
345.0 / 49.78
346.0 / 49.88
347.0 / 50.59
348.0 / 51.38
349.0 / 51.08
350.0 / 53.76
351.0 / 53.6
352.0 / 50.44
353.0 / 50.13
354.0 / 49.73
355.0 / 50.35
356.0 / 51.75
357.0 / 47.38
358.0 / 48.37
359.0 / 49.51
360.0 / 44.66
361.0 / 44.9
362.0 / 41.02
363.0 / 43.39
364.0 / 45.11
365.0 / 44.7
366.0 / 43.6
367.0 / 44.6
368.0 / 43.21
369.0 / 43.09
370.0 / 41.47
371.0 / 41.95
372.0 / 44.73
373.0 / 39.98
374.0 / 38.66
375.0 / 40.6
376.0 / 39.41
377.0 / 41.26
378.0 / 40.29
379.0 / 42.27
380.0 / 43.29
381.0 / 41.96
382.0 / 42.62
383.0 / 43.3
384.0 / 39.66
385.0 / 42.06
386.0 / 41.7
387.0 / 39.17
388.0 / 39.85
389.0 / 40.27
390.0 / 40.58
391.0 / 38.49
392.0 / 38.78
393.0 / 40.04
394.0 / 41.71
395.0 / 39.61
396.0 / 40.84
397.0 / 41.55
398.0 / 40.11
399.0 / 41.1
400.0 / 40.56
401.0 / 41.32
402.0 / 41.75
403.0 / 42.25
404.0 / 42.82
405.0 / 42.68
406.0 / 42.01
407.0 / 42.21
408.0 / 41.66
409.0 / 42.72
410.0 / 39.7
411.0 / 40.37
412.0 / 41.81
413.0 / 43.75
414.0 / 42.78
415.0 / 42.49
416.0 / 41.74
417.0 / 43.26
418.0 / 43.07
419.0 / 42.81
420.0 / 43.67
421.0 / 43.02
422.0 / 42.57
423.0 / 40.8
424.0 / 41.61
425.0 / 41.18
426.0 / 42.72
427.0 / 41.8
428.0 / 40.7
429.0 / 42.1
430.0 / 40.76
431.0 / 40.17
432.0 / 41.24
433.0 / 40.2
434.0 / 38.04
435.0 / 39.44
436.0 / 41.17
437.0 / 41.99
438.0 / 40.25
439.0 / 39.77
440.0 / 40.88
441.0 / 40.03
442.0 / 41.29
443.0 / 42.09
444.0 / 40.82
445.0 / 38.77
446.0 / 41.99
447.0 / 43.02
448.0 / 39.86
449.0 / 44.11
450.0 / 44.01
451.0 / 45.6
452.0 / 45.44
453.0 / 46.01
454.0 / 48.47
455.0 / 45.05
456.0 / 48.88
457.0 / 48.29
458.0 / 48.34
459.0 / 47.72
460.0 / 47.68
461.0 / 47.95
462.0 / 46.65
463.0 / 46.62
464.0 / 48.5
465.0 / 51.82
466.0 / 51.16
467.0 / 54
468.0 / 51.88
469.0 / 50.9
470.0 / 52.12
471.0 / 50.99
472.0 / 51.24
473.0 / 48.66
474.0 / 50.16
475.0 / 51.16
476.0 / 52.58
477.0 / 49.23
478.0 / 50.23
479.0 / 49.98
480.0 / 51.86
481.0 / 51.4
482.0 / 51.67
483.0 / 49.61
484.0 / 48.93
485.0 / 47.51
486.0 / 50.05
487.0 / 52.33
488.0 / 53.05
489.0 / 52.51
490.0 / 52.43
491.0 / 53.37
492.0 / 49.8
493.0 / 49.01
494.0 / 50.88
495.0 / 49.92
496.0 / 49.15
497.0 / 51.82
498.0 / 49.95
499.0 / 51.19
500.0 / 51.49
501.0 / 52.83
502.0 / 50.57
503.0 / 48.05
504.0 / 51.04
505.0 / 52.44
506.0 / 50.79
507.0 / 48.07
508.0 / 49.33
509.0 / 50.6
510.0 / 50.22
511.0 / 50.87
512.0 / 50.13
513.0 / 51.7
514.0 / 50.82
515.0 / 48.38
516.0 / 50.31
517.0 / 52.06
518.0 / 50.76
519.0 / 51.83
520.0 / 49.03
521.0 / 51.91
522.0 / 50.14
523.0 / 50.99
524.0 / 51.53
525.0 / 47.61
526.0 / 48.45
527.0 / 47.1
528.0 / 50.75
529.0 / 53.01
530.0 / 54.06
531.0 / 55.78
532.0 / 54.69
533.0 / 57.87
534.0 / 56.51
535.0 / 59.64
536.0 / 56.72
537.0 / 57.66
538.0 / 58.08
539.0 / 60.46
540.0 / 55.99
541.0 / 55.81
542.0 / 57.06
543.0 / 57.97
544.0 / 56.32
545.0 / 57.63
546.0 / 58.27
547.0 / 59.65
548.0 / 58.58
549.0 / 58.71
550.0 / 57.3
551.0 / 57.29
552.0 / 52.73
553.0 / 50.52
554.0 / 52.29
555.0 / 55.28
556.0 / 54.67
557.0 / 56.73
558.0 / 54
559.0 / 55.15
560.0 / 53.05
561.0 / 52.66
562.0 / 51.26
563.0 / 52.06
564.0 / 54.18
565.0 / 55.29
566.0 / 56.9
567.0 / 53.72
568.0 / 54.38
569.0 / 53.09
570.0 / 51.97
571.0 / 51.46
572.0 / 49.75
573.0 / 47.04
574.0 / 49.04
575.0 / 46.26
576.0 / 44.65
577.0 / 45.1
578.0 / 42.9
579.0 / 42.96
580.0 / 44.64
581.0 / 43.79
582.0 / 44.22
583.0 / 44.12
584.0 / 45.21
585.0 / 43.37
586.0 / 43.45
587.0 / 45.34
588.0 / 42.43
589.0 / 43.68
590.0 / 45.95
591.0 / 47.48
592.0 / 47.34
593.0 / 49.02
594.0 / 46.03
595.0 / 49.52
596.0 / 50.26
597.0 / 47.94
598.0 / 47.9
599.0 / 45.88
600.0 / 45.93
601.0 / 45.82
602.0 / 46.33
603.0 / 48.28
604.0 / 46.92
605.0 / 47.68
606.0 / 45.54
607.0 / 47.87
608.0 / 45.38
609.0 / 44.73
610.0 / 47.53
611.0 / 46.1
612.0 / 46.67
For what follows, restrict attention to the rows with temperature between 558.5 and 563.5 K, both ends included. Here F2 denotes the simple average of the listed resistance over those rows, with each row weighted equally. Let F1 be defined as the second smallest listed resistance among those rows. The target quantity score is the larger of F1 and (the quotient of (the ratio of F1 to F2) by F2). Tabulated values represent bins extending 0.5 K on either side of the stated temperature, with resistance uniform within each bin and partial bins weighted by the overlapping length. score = 52.1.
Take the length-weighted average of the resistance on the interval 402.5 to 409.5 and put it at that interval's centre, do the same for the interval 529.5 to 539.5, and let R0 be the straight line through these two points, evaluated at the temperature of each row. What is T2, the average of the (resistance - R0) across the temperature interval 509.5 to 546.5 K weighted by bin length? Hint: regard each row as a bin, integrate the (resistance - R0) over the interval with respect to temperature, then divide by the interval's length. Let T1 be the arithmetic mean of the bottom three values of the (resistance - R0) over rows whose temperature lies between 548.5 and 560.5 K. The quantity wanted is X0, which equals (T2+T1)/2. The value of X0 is -5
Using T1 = -8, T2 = -3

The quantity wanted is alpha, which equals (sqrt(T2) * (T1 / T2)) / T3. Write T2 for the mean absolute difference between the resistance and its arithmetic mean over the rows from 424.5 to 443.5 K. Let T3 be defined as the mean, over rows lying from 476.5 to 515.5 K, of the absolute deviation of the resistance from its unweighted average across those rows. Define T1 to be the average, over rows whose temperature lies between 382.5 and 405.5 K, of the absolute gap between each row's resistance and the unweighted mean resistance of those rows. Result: 0.99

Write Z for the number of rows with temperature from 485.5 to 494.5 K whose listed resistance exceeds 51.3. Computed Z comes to 5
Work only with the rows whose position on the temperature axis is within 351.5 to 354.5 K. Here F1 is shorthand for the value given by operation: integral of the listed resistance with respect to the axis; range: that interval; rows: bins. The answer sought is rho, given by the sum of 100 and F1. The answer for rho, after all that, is 250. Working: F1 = 150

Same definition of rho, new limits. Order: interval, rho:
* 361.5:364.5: 230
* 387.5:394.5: 380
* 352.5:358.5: 398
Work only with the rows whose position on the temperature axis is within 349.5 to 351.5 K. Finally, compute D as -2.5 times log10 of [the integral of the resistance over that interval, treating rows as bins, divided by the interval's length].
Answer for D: -4.32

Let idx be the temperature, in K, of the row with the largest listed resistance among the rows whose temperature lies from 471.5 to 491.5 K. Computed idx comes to 491.0 K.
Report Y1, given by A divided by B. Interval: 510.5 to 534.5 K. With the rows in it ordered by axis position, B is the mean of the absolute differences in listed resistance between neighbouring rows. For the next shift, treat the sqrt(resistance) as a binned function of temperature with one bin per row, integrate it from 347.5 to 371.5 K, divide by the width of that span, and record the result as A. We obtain 3.85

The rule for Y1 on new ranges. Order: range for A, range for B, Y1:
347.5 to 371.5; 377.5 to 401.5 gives 5.42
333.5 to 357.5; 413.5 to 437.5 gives 7.12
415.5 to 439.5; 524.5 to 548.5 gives 3.78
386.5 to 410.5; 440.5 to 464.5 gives 4.33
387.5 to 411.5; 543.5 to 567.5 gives 4.01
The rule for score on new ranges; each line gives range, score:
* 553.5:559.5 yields 54.0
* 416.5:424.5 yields 41.6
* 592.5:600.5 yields 45.9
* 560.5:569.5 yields 52.1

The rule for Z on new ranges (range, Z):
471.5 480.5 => 2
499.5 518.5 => 5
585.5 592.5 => 0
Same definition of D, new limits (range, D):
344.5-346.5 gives -4.24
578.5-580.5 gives -4.10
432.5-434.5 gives -3.98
